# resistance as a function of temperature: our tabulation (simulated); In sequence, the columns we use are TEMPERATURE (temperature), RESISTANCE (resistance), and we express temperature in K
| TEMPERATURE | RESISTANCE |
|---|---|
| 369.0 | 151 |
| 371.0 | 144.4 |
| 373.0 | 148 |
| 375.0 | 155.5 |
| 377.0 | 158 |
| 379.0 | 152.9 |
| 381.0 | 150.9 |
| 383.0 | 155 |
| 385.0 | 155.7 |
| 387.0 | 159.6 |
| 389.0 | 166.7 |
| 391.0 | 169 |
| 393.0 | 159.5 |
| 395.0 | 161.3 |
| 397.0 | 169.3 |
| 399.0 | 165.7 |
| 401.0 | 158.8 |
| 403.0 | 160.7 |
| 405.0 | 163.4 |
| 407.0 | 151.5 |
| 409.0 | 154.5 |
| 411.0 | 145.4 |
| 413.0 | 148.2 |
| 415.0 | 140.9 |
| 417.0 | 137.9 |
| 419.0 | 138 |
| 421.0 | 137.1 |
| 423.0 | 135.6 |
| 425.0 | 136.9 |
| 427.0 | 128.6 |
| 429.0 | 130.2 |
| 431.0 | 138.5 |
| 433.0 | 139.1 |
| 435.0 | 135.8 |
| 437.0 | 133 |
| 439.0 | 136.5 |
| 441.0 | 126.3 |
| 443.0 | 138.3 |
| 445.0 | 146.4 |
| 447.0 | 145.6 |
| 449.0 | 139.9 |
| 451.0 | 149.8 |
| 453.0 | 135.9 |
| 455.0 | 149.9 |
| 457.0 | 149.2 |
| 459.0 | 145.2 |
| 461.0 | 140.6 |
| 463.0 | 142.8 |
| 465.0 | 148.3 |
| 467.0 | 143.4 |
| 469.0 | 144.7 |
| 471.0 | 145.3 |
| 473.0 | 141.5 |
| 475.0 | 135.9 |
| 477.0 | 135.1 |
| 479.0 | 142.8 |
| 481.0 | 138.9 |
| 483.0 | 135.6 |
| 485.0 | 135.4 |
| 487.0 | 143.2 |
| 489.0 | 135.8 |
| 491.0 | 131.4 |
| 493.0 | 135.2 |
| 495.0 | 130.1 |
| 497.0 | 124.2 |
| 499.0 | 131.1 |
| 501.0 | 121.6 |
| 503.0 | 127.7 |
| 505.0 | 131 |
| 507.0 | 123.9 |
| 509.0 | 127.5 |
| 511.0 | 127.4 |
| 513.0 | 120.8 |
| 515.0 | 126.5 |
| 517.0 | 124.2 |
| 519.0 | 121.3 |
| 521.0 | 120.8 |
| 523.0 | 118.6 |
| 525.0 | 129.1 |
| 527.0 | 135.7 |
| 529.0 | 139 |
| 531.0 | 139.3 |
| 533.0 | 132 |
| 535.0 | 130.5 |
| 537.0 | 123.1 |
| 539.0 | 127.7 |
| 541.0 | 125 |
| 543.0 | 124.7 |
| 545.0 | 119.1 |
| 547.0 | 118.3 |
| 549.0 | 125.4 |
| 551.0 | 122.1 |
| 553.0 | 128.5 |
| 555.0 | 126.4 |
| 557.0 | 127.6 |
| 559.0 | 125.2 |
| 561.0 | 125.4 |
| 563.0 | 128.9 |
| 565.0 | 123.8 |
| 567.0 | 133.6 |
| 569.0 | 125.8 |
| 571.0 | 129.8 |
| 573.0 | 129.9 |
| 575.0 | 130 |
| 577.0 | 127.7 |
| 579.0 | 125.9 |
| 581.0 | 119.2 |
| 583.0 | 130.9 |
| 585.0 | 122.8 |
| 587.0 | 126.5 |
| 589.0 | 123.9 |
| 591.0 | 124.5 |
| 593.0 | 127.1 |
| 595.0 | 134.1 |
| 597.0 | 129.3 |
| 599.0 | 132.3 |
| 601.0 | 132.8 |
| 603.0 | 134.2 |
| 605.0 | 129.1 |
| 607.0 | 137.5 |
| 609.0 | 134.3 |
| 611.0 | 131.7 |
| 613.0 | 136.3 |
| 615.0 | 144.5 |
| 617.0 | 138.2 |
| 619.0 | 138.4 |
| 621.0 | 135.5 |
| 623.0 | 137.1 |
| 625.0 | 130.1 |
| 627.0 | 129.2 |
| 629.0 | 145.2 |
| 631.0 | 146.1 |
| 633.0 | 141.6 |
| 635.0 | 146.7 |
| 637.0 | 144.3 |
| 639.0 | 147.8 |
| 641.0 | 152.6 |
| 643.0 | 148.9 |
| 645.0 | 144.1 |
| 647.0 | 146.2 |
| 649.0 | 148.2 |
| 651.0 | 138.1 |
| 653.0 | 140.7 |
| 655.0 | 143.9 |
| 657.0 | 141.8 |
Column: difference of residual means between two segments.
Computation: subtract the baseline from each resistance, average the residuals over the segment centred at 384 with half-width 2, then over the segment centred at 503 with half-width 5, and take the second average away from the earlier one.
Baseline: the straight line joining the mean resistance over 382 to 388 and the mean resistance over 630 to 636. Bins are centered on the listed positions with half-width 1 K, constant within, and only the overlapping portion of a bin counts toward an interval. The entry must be 23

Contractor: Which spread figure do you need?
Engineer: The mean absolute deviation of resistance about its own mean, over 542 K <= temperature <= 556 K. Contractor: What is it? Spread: 3.1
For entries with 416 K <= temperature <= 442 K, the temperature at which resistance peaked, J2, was 433.0 K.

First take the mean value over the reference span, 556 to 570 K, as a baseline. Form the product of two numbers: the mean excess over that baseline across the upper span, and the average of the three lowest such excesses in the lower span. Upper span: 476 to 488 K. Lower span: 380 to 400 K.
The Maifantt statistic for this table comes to 302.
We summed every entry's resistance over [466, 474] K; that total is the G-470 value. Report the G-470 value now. 575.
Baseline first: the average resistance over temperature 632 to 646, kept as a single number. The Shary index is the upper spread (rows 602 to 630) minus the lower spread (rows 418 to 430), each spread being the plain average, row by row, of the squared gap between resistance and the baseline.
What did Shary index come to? -22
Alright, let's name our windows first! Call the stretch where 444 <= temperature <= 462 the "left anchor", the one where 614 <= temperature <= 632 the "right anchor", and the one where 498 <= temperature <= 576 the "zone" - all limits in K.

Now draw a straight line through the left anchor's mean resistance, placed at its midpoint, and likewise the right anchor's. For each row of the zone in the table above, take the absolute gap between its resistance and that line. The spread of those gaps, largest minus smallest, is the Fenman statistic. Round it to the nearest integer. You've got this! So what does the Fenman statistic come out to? 21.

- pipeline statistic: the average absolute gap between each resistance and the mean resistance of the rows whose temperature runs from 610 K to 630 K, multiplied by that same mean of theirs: 555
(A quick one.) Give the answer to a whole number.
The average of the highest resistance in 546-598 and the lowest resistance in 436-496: 130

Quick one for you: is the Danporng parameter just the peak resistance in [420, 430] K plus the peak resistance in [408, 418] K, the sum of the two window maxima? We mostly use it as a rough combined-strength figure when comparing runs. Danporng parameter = 292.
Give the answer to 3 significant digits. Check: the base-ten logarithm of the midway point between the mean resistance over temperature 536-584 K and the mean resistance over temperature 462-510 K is 2.12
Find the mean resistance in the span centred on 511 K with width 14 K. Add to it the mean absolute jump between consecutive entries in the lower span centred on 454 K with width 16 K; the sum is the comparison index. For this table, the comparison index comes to 133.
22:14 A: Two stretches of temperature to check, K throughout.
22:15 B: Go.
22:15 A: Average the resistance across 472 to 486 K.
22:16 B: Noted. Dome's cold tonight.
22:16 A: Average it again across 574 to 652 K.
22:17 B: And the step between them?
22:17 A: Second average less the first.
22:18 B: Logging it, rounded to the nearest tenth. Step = -2.2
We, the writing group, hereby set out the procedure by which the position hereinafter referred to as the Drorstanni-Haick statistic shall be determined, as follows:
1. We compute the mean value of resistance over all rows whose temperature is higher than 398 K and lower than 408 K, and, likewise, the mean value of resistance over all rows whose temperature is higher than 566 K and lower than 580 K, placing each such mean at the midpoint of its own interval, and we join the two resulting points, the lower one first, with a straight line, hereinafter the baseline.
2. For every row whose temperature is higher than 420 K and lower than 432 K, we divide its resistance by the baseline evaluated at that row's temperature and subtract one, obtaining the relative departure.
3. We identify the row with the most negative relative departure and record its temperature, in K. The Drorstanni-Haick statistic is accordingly 427.0 K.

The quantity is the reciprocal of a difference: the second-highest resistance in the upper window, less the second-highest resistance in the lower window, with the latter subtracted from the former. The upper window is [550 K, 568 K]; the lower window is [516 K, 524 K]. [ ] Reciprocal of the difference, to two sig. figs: 0.13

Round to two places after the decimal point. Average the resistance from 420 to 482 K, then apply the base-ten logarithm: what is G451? 2.15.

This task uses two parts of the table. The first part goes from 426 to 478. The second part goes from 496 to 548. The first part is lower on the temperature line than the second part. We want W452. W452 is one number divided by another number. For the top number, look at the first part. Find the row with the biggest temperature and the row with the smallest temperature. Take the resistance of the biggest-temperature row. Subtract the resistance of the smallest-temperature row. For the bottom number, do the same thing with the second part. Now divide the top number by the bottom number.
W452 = -1.1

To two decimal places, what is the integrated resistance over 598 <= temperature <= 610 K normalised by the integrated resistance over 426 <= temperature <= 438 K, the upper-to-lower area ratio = 0.99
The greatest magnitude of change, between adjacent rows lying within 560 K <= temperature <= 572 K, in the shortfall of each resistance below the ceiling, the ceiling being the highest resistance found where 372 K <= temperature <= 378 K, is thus 9.8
